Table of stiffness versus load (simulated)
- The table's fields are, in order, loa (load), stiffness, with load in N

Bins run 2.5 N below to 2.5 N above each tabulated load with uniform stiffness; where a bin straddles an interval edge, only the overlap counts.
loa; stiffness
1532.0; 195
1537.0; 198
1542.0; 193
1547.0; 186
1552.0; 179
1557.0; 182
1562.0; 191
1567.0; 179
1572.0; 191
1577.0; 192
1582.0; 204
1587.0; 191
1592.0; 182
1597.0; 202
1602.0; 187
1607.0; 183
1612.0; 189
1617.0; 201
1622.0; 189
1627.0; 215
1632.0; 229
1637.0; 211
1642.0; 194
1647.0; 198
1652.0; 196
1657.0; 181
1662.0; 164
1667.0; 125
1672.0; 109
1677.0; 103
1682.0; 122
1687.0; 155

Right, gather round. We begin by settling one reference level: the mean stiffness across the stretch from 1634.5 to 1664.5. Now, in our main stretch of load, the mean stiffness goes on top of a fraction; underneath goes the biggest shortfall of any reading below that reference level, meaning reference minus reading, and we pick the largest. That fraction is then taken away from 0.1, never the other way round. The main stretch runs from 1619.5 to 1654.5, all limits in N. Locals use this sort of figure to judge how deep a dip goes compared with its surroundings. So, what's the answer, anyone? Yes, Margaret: -123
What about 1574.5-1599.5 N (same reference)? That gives -22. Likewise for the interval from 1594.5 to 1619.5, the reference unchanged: -25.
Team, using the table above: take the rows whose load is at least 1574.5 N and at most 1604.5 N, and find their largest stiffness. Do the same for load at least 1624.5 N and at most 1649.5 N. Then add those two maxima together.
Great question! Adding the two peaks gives 433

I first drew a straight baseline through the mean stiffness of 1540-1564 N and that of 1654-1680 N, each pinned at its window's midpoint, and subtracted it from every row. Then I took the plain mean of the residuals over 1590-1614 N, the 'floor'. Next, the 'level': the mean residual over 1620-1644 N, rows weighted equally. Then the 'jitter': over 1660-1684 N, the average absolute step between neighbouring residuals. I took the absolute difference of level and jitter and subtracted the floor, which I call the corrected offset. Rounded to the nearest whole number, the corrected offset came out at 13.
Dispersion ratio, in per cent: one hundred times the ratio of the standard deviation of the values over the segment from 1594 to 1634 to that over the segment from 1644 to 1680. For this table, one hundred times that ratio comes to 39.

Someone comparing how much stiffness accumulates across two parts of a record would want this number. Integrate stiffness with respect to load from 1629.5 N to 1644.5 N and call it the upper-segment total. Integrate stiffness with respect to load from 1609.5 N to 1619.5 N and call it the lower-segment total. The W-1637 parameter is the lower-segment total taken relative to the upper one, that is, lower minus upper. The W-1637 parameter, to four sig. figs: -1220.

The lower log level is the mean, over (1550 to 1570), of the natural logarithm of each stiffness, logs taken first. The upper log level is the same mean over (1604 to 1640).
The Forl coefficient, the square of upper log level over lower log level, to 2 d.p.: 1.04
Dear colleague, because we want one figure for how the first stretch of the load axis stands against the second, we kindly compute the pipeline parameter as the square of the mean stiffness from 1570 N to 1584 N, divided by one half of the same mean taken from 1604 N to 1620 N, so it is 401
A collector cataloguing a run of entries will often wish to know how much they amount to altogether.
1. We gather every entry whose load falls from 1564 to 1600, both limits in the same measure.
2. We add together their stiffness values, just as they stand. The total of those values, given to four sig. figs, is 1341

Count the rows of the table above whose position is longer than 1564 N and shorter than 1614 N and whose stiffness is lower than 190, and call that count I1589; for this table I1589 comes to 5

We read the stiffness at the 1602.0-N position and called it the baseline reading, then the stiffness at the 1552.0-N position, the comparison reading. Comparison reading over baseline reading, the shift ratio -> 0.96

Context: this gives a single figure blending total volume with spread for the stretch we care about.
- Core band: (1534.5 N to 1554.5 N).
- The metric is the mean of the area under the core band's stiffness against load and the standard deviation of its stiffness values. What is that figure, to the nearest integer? 1894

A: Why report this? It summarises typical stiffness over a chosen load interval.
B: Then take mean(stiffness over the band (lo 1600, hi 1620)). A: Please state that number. 190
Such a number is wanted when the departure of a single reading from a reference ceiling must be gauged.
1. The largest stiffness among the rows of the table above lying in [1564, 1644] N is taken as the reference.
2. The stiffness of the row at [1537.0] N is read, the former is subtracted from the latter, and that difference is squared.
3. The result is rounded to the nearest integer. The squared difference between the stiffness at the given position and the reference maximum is 961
